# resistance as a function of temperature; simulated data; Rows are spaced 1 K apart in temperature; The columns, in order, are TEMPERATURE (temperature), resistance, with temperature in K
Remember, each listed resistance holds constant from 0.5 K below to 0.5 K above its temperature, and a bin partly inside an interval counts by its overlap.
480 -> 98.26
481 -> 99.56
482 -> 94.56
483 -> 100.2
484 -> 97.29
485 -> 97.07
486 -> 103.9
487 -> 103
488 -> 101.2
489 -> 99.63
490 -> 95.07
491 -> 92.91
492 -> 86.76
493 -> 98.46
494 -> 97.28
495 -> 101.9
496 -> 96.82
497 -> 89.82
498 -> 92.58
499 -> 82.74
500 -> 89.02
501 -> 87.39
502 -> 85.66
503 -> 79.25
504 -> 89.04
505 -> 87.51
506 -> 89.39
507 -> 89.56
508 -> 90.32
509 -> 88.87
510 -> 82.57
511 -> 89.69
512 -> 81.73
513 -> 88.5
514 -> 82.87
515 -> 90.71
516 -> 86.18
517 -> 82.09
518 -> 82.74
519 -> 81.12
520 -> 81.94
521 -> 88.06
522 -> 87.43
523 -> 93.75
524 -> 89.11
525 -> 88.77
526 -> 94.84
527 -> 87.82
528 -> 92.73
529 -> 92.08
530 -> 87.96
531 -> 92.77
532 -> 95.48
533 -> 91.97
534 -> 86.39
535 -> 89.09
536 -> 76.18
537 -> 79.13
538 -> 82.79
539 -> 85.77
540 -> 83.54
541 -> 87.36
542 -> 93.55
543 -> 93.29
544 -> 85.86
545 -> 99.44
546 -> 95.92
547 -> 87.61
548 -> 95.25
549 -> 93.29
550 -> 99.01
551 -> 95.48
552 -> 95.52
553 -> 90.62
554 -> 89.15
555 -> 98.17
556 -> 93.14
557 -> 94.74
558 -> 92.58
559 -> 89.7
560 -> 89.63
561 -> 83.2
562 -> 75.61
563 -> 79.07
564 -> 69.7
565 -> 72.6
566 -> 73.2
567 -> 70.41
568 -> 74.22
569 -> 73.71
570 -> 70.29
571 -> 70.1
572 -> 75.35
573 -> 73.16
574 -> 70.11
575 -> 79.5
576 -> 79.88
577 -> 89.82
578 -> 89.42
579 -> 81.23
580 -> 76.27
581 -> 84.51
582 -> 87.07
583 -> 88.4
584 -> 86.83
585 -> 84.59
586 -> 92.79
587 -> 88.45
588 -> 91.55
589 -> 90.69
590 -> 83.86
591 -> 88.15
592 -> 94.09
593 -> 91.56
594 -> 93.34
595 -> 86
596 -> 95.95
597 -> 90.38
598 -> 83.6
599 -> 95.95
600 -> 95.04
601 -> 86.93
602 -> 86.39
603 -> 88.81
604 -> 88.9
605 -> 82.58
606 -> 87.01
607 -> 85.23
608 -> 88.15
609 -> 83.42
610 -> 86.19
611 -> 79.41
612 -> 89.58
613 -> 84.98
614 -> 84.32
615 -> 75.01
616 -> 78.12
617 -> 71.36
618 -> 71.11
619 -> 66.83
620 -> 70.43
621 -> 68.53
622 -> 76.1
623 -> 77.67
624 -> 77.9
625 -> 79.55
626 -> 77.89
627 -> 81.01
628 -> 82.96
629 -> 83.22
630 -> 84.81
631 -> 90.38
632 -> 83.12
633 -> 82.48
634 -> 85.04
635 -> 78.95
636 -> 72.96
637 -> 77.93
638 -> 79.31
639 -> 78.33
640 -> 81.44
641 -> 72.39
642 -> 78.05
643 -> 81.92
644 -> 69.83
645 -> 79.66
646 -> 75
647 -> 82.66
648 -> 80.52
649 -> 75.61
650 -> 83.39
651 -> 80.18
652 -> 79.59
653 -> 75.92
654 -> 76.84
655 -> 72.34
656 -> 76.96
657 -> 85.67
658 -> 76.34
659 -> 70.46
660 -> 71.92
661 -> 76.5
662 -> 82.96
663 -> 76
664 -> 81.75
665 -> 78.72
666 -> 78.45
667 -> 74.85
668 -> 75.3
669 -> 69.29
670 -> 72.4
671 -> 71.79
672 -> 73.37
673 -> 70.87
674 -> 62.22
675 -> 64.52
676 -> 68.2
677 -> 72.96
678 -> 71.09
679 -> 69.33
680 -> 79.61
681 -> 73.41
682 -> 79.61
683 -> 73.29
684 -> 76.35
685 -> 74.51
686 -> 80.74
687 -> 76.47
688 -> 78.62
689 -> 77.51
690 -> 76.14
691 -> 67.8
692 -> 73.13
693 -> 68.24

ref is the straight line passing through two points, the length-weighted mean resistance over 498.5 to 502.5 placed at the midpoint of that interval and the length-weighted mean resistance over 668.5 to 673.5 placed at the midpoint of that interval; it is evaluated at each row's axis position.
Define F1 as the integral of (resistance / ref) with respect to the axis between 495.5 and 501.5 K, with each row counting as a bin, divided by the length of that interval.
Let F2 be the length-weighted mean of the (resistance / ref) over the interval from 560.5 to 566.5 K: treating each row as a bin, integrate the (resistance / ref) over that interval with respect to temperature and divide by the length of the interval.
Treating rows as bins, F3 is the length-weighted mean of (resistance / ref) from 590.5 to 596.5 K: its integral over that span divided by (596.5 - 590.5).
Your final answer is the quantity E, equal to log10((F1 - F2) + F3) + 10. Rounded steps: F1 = 1.039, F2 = 0.94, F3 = 1.17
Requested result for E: 10.11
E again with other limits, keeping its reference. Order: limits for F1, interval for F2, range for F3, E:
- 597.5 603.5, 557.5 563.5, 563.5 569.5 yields 10.00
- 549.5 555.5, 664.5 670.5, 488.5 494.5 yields 10.08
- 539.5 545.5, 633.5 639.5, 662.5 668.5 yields 10.05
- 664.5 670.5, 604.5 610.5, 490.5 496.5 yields 10.01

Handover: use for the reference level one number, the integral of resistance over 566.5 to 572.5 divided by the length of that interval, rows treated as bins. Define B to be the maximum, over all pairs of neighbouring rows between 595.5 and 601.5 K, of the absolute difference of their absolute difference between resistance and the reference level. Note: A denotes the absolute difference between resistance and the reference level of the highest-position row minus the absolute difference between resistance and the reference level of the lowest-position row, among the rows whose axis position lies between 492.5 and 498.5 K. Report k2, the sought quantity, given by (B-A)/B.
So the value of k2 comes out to 1.5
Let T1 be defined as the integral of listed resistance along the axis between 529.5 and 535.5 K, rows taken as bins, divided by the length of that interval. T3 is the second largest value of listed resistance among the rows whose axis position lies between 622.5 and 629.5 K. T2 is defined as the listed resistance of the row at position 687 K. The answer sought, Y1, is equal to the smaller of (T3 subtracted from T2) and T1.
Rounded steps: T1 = 91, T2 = 76.47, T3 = 82.96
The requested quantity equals -6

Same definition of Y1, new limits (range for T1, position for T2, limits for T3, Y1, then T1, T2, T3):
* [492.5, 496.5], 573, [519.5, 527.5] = -21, 99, 73.16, 93.75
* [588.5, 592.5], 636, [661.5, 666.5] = -9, 89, 72.96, 81.75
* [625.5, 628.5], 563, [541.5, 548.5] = -17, 81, 79.07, 95.92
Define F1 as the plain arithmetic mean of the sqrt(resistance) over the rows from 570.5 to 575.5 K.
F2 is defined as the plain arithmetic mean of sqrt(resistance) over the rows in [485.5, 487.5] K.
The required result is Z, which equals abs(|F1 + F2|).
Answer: 18.8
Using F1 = 8.58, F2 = 10.2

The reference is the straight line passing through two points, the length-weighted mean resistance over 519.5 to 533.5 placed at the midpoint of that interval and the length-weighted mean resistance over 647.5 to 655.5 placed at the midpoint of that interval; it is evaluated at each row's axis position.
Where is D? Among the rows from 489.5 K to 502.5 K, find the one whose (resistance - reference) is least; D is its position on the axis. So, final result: 499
